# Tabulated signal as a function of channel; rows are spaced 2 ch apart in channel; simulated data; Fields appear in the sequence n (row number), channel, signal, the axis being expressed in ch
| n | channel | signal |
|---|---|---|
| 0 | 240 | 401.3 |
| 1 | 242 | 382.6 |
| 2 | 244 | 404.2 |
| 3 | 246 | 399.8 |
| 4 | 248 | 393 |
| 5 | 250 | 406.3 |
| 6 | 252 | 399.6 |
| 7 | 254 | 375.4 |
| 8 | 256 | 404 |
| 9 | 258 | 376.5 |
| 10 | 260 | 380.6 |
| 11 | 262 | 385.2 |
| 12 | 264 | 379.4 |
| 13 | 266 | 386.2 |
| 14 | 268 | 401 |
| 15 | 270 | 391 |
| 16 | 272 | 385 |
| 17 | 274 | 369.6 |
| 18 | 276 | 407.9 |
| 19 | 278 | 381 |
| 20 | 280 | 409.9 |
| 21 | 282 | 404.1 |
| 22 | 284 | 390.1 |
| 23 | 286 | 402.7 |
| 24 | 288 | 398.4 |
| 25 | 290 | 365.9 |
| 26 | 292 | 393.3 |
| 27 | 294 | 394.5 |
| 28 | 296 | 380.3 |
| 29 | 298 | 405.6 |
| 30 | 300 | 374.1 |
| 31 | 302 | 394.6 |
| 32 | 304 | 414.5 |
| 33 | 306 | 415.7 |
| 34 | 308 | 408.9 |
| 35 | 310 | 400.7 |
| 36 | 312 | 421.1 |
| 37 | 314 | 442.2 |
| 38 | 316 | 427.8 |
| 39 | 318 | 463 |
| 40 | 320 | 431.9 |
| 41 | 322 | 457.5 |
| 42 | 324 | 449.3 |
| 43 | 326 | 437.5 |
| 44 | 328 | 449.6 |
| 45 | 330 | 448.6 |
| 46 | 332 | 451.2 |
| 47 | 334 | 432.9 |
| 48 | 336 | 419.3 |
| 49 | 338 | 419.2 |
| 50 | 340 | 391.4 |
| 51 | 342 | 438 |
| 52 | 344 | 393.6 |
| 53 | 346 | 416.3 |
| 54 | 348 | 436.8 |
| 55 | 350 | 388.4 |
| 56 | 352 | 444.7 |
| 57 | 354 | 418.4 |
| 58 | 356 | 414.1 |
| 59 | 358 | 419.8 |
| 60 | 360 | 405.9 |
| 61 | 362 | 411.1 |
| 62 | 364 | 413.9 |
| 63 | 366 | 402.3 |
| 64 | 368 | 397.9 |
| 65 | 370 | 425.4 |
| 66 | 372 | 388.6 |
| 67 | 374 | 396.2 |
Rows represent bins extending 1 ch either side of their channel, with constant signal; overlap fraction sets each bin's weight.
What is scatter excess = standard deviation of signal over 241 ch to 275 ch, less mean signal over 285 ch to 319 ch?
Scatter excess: -395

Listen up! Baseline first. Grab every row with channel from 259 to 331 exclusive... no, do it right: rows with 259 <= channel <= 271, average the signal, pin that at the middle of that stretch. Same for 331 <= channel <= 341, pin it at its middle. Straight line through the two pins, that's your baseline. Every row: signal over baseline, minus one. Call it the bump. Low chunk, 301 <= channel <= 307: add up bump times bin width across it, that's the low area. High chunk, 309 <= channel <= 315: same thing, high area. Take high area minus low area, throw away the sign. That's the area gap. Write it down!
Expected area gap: 0.13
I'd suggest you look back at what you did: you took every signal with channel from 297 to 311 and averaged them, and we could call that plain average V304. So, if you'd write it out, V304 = 402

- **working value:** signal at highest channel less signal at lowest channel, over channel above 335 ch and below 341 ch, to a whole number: -28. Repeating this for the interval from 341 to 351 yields -50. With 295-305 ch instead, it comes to 34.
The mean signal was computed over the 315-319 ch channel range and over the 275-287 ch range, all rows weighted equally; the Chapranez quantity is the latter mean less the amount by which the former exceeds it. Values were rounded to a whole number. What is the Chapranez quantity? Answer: 353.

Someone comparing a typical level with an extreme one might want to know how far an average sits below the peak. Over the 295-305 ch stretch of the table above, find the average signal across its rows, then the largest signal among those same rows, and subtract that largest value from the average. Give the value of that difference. -21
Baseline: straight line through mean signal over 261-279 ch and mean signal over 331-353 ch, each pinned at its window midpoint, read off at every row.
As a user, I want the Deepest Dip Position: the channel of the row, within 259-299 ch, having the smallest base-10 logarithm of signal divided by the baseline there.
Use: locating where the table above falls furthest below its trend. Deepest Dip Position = 290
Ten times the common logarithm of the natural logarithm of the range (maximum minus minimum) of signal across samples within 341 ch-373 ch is 6.1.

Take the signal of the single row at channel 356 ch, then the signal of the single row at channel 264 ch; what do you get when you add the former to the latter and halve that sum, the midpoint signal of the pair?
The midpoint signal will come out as 397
